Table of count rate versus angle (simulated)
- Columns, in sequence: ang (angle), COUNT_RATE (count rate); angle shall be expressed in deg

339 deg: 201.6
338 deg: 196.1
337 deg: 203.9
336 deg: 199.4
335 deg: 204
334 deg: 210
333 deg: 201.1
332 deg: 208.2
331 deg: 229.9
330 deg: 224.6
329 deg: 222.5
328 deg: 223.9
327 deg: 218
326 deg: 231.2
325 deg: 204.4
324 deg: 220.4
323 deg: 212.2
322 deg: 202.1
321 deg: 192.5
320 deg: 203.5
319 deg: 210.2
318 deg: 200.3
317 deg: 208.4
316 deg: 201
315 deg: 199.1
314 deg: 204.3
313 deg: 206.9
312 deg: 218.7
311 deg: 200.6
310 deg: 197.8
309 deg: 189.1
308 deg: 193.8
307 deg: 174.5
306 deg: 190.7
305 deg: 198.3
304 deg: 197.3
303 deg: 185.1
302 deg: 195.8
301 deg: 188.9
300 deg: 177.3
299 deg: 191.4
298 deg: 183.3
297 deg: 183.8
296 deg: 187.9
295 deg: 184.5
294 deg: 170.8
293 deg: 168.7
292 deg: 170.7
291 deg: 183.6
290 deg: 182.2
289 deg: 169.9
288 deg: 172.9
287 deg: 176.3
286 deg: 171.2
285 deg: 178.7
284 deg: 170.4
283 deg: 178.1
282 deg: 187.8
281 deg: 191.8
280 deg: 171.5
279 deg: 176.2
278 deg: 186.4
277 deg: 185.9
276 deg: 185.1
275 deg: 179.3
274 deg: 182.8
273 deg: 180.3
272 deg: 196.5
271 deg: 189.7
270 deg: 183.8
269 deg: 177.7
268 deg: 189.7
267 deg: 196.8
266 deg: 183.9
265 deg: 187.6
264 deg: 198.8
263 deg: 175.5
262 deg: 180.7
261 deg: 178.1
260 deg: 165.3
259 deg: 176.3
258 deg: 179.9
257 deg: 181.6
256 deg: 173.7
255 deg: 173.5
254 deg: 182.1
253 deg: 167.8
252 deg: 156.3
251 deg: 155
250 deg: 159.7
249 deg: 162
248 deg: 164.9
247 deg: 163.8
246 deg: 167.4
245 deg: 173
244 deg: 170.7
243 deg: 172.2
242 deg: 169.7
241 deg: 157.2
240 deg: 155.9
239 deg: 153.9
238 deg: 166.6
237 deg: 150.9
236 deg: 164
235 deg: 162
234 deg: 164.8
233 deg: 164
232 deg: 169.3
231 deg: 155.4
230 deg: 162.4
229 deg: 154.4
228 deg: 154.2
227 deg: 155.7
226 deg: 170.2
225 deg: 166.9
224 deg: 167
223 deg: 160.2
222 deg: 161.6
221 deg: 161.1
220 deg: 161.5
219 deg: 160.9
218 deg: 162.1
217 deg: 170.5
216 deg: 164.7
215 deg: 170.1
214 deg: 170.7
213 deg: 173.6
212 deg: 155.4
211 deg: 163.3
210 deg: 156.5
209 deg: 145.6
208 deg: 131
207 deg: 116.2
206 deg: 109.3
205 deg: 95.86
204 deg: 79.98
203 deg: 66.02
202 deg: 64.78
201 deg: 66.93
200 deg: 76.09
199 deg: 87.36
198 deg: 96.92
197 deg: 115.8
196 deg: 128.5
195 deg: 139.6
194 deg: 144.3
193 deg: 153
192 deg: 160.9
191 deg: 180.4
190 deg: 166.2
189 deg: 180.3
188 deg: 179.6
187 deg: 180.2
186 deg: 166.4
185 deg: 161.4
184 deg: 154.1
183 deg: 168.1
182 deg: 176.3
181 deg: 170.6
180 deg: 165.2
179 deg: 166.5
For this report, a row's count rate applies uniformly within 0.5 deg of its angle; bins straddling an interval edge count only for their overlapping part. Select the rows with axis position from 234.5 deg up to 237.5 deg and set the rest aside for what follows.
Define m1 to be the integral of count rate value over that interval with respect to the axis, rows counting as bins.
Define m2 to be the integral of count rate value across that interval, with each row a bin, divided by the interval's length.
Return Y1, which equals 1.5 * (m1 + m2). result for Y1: 954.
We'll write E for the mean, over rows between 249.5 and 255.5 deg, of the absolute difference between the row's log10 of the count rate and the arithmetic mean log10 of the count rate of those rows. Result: 0.023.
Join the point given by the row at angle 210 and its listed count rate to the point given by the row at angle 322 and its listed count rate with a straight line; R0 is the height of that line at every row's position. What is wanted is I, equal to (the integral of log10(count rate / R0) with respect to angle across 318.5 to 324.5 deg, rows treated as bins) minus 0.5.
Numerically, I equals -0.44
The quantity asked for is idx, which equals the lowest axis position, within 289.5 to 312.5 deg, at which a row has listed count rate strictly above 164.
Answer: 290 deg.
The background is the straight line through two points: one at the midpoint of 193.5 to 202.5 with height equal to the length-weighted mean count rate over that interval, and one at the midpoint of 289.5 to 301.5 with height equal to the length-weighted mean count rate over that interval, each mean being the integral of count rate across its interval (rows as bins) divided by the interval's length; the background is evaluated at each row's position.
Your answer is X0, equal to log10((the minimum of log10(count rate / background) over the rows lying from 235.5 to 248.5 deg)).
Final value -1.28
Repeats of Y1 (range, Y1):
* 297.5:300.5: 1104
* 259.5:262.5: 1048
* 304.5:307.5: 1127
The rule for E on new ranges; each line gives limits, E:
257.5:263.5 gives 0.009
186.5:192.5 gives 0.019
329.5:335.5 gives 0.019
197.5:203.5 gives 0.059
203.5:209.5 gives 0.070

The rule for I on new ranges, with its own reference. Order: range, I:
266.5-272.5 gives -0.38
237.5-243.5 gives -0.60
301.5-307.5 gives -0.57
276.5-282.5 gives -0.52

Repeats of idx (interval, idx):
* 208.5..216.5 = 213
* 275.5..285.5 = 276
